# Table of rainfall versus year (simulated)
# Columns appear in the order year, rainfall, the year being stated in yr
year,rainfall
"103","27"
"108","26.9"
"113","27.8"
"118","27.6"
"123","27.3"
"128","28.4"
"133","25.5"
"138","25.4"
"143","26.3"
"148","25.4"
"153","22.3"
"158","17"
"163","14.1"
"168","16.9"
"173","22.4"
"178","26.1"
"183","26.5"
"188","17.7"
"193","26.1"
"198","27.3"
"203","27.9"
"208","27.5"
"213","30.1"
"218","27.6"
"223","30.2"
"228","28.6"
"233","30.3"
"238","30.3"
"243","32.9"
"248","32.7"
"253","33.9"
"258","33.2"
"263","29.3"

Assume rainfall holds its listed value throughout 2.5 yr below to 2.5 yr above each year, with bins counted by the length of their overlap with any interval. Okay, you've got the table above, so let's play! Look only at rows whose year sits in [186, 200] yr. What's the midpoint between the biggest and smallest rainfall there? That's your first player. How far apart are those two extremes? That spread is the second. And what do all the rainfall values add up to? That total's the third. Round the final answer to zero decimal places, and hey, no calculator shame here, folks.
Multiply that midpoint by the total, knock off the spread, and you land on 1590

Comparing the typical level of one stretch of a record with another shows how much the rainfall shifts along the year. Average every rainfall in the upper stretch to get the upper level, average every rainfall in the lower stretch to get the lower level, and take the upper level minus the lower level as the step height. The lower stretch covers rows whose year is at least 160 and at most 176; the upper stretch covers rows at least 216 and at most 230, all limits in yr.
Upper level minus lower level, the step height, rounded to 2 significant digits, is 11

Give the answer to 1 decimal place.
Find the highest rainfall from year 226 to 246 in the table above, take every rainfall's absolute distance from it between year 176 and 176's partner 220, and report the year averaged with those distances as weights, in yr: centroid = 194.8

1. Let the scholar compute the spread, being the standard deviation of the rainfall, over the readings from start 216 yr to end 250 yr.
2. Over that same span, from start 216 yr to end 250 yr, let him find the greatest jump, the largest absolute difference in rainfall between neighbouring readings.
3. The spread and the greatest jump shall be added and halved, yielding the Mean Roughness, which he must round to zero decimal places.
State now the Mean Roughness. 2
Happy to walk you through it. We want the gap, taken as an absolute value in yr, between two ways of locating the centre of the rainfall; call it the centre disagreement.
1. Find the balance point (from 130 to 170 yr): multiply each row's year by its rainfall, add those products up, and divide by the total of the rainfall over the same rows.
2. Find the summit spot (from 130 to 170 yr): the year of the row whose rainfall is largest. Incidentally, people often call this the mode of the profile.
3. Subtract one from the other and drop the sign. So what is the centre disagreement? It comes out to 5.4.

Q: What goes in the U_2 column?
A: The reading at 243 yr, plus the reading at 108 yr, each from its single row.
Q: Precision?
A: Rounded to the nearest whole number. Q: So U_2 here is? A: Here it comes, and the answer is 60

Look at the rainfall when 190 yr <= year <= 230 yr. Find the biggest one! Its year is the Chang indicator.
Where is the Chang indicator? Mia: 223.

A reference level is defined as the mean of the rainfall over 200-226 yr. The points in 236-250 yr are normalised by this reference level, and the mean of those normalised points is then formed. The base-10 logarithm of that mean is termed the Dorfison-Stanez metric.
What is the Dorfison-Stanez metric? 0.05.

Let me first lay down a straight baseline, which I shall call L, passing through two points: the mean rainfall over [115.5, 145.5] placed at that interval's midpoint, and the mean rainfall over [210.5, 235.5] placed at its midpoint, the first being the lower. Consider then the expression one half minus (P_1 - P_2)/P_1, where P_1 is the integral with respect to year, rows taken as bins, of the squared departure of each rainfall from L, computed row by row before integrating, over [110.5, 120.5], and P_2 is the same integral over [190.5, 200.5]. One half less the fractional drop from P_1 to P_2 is 2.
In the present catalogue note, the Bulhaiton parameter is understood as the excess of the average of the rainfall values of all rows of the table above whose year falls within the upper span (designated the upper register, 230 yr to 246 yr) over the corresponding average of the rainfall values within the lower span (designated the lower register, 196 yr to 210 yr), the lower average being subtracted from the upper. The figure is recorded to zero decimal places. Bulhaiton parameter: 4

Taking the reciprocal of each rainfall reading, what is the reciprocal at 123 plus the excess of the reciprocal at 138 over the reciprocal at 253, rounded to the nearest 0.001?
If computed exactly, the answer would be 0.047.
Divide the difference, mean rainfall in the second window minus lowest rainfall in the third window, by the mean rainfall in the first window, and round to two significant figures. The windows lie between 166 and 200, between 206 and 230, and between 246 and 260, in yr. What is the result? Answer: -0.17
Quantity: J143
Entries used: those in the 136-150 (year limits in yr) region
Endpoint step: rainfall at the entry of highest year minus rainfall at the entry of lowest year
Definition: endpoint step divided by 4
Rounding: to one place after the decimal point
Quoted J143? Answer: 0.0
